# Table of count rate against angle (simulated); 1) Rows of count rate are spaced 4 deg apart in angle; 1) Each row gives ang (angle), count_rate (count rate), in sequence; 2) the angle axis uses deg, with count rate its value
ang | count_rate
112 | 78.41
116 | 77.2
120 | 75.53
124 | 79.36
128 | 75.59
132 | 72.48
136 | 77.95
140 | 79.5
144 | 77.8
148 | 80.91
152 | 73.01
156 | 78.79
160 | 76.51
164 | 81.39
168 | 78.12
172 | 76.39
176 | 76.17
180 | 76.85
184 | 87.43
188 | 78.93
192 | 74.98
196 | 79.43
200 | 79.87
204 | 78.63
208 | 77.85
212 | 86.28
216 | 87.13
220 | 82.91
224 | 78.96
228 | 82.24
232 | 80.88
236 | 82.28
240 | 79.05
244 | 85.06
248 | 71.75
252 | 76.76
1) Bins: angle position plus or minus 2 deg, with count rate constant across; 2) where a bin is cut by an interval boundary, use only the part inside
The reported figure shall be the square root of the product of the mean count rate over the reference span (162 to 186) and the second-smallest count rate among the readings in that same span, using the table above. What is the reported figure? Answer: 77.9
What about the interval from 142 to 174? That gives 77.1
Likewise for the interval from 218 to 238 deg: 81.2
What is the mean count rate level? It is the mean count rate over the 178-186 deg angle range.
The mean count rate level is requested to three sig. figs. 82.1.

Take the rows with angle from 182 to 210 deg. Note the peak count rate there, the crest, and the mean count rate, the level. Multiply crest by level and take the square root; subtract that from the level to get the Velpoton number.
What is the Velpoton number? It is -3.83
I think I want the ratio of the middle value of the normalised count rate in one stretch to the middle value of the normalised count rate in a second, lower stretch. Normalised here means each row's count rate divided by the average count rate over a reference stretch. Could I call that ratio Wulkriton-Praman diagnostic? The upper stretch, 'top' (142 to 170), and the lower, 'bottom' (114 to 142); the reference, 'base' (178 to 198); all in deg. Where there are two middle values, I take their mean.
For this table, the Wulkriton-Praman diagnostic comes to 1.01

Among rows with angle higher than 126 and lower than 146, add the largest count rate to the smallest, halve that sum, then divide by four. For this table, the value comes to 19.0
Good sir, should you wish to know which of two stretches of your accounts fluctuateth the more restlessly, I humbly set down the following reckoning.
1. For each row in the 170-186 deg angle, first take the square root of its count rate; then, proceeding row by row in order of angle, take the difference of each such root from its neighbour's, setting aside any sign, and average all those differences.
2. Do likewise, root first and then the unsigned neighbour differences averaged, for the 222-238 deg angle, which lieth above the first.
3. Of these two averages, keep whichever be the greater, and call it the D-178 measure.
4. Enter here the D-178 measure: 0.212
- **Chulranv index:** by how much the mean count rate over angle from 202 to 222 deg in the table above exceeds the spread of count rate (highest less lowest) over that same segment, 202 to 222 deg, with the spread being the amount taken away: 73.3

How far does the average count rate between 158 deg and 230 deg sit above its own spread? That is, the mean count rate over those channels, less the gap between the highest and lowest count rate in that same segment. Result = 67.6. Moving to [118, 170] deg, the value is 68.5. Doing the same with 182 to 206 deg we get 67.4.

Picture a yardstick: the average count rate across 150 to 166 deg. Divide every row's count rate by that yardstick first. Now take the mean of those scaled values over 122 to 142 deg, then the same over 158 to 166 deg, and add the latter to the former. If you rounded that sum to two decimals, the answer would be 2.01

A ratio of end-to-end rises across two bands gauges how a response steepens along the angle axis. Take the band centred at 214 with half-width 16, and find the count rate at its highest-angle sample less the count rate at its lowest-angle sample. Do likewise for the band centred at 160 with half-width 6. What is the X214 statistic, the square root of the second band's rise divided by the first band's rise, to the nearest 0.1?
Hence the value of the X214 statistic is 1.0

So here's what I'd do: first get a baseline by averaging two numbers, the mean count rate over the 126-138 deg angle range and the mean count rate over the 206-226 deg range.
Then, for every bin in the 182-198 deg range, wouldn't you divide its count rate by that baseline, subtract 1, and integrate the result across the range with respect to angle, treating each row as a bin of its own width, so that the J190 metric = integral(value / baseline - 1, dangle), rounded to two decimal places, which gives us 0.25 deg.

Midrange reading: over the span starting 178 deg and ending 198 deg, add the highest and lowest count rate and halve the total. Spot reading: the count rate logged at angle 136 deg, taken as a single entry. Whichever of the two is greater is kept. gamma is 81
